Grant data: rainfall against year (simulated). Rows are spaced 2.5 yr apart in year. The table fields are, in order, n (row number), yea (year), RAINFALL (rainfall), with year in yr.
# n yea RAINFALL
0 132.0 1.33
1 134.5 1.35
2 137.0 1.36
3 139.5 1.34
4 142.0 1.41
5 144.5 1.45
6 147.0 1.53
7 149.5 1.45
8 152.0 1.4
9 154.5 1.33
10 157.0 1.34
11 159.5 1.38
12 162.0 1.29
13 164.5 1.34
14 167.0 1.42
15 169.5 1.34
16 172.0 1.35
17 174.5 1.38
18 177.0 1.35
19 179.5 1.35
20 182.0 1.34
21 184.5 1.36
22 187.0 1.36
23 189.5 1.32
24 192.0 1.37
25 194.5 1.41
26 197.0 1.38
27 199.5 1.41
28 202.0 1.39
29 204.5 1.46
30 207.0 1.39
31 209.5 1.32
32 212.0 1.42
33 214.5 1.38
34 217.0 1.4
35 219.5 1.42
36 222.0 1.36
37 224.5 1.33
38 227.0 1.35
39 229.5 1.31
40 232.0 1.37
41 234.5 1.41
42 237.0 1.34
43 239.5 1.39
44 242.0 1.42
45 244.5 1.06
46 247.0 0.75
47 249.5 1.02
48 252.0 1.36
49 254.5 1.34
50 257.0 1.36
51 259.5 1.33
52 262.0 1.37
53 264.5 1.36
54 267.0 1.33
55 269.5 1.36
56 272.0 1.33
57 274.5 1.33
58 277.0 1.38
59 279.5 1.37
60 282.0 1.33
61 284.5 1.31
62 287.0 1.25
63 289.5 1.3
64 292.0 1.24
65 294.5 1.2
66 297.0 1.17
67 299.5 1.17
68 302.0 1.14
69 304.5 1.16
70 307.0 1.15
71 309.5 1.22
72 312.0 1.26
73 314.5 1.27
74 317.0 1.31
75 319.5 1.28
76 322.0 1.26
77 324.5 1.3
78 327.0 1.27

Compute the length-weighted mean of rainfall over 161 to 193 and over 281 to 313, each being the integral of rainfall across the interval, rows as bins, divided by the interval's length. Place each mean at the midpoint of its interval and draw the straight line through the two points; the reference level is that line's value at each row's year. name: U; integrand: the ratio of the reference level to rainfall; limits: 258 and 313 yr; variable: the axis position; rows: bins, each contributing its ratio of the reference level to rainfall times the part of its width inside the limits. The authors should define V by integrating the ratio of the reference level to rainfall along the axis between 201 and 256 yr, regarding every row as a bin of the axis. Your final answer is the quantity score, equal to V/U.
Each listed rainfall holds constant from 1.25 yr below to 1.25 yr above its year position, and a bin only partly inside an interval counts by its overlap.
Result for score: 1.03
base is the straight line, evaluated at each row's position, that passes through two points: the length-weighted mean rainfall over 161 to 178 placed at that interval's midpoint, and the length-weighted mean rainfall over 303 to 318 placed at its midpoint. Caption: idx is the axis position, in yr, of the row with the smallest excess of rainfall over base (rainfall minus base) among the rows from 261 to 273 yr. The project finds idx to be 267.0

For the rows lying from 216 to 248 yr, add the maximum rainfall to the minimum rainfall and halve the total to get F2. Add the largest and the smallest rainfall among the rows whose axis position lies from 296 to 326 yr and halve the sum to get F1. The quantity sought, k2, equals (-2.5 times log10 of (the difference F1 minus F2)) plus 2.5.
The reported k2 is 4.6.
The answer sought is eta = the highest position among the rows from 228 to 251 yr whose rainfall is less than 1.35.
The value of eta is 249.5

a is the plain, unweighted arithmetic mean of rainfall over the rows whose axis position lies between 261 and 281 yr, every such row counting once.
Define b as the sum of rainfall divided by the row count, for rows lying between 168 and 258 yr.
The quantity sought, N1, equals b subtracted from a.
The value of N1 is 0.02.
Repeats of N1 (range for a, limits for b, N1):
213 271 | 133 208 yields -0.07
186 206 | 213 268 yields 0.08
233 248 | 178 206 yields -0.15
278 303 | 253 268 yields -0.10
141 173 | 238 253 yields 0.22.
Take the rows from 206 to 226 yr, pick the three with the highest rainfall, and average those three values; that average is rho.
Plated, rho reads 1.41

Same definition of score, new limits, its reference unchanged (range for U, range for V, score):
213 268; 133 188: 1.00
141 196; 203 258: 1.01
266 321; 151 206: 1.02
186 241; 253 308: 1.01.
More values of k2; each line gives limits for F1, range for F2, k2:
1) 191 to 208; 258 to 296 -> 4.8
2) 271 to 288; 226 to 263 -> 4.1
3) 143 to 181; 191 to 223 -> 6.7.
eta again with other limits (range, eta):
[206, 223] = 209.5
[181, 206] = 189.5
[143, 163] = 162.0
